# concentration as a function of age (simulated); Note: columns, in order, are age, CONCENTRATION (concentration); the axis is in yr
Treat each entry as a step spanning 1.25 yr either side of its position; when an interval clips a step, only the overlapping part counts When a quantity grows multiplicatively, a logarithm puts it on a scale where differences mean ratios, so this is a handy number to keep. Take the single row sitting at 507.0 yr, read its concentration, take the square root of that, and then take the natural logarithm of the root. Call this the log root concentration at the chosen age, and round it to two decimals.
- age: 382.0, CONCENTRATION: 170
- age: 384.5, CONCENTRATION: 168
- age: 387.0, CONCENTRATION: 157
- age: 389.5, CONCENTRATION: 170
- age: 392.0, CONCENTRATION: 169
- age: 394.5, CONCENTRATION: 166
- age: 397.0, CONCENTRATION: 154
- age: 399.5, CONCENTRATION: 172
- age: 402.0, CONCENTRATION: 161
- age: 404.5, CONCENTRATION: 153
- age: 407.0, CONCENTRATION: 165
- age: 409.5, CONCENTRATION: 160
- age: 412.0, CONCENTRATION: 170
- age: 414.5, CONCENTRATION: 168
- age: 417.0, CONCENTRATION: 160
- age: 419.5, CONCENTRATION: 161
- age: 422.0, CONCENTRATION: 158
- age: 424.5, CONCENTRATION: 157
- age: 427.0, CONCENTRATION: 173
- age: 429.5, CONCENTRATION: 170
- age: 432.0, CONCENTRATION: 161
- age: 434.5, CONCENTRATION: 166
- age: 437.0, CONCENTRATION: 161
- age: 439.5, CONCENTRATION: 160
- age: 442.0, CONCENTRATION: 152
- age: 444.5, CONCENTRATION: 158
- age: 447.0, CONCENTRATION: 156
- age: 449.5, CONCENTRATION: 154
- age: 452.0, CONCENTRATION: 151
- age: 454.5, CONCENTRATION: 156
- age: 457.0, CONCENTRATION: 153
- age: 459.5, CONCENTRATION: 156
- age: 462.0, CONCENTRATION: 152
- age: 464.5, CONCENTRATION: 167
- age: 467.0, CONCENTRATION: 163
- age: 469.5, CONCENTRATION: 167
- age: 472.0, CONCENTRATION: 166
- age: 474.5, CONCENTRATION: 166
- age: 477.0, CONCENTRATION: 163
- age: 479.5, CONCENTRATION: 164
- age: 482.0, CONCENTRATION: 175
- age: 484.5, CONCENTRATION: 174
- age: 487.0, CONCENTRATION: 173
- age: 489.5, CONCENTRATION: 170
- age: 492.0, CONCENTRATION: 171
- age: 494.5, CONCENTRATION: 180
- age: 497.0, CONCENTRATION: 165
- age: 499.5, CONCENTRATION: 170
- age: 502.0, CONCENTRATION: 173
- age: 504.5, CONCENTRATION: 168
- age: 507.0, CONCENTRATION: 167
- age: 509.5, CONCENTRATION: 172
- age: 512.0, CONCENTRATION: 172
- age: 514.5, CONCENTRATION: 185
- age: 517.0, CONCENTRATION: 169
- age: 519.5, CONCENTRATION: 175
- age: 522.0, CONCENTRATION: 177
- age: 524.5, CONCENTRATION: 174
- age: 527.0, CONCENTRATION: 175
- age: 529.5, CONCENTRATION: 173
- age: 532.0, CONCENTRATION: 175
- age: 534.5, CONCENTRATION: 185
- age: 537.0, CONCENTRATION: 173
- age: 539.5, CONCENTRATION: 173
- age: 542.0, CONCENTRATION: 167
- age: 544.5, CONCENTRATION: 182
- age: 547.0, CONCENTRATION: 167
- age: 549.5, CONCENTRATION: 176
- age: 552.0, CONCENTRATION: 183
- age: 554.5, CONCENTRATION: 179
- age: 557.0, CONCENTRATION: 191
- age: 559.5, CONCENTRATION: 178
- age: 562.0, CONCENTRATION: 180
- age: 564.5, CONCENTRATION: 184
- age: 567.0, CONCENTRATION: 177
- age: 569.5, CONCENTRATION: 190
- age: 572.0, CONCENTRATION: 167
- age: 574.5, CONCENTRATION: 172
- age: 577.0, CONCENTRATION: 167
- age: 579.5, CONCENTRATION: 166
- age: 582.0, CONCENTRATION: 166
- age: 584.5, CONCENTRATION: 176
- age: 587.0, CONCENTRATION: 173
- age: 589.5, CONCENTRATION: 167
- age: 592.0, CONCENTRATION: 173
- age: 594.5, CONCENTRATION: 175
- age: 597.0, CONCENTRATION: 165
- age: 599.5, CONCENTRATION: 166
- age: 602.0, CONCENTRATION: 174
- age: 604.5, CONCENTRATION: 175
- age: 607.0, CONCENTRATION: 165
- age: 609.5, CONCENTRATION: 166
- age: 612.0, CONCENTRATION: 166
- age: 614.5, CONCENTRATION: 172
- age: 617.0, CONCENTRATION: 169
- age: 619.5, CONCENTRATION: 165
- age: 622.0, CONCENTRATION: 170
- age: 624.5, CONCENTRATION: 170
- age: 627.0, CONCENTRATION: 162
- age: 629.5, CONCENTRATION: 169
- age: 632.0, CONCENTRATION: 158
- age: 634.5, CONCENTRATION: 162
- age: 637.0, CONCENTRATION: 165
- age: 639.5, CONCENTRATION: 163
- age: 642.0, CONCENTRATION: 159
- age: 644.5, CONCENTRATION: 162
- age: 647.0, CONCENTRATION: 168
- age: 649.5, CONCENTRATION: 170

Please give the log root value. 2.56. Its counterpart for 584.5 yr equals 2.59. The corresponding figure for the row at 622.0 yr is 2.57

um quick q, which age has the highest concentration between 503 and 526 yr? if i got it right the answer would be 514.5 yr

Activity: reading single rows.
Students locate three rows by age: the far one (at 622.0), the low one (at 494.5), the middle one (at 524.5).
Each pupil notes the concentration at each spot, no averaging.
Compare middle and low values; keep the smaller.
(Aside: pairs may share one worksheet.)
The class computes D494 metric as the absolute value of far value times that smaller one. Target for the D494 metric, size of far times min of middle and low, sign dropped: 29580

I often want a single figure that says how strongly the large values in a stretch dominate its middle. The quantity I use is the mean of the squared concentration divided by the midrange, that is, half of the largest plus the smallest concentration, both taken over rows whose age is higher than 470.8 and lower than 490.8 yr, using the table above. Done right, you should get 169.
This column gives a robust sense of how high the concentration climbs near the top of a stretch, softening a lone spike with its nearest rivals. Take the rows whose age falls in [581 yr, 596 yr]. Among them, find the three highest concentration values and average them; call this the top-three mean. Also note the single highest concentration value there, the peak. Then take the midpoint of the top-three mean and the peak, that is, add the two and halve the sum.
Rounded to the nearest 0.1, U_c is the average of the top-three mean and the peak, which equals 175.3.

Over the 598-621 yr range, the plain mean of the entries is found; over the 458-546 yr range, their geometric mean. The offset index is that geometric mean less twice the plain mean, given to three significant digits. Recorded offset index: -167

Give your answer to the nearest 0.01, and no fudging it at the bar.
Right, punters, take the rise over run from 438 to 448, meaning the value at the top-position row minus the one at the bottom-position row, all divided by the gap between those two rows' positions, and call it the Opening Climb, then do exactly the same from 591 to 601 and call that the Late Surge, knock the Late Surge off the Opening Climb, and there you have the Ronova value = 0.40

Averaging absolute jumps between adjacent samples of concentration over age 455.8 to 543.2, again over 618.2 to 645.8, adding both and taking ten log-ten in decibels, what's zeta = 9.8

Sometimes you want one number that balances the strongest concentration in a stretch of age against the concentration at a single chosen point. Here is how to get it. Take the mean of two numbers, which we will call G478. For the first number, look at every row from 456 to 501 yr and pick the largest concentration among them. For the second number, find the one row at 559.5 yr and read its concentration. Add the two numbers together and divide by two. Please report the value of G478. 179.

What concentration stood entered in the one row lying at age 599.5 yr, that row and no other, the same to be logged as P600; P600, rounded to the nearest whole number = 166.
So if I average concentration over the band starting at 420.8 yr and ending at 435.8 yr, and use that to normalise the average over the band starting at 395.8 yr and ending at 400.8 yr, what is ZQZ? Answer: 0.993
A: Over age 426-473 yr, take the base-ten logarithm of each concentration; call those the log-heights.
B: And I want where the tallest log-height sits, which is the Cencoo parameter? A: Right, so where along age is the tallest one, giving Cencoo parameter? 427.0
